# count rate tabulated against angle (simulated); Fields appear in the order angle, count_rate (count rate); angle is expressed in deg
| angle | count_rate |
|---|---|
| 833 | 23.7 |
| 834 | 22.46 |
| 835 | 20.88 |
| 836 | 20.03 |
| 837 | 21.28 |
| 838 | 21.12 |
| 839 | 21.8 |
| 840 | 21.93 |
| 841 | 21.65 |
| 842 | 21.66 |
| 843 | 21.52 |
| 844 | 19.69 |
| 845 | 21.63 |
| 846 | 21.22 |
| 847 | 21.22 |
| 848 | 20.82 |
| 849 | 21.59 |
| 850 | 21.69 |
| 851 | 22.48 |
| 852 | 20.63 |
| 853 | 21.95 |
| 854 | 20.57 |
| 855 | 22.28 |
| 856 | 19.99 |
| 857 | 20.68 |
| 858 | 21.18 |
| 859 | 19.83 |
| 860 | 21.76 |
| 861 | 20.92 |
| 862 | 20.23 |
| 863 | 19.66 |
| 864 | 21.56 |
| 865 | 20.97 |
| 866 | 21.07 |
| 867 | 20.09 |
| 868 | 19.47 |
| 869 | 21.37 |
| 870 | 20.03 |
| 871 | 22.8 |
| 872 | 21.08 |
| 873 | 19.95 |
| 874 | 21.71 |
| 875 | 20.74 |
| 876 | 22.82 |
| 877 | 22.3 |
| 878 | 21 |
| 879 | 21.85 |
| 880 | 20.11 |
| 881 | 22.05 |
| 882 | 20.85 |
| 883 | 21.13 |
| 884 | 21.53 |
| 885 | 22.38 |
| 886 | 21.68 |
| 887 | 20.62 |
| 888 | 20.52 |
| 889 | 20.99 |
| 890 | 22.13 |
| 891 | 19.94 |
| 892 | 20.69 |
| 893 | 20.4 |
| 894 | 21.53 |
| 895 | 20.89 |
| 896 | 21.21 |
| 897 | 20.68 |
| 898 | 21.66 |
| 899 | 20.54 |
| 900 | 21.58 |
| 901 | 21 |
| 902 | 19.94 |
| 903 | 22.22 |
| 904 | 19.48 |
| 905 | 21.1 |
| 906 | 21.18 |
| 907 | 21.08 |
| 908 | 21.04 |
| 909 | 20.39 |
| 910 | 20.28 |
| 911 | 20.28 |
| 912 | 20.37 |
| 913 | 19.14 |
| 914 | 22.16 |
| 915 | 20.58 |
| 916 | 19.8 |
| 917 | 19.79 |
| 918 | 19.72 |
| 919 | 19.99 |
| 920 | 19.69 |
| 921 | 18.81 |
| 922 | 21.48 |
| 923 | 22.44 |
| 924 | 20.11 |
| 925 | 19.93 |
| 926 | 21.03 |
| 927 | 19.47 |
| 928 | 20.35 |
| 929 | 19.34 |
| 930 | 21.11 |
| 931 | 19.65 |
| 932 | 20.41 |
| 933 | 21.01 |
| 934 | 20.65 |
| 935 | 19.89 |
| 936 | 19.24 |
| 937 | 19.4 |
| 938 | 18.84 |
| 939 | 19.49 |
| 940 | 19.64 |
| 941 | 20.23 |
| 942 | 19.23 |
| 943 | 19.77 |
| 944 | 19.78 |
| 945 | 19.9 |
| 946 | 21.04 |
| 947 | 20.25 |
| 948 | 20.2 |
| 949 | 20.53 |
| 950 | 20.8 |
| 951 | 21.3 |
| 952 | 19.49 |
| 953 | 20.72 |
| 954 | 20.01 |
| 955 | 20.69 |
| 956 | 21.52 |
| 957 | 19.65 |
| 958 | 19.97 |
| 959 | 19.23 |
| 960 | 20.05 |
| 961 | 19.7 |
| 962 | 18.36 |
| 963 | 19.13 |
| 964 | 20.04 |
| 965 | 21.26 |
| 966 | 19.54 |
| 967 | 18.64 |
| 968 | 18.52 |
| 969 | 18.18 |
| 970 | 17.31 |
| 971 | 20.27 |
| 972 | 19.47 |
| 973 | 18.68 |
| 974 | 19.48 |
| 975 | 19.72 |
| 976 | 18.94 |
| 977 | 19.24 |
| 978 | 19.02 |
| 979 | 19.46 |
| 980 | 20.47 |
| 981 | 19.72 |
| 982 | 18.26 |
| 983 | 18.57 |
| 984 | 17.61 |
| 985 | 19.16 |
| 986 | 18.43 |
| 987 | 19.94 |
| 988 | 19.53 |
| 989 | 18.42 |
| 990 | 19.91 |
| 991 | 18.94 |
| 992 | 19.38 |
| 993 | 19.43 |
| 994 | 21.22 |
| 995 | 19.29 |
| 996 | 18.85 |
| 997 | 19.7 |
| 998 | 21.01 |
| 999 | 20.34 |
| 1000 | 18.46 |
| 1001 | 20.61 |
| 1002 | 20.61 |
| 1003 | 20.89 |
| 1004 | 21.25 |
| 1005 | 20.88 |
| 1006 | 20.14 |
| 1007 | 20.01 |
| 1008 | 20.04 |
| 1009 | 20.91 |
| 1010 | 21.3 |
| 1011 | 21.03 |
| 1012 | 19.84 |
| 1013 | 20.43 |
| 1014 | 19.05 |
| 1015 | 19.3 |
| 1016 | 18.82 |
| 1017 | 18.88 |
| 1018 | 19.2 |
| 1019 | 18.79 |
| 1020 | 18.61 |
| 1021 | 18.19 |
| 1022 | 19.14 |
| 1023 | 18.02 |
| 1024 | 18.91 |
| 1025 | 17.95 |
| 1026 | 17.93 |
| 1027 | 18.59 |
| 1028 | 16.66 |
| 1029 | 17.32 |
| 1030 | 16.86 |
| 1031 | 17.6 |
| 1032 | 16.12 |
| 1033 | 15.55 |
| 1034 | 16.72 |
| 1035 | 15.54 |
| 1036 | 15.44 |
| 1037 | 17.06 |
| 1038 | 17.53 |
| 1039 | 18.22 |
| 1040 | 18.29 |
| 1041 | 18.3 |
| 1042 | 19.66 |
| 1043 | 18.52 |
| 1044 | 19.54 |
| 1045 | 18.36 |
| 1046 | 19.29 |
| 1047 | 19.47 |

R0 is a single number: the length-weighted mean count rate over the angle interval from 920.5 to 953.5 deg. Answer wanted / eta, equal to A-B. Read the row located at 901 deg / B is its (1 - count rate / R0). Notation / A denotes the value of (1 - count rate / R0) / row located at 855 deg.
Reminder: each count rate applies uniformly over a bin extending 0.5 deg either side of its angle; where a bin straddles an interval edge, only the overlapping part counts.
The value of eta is -0.06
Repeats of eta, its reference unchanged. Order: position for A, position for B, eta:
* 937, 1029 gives -0.10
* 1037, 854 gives 0.17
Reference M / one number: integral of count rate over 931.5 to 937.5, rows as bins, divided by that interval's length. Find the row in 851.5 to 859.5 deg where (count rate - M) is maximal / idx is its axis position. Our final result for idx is 855 deg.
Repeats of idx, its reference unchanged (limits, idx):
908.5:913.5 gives 909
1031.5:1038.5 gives 1038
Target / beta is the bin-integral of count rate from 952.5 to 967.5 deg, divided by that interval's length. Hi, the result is 19.9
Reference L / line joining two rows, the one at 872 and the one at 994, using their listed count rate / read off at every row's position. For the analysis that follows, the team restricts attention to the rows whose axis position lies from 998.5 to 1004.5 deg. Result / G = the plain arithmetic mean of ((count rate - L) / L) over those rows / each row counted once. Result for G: -0.04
